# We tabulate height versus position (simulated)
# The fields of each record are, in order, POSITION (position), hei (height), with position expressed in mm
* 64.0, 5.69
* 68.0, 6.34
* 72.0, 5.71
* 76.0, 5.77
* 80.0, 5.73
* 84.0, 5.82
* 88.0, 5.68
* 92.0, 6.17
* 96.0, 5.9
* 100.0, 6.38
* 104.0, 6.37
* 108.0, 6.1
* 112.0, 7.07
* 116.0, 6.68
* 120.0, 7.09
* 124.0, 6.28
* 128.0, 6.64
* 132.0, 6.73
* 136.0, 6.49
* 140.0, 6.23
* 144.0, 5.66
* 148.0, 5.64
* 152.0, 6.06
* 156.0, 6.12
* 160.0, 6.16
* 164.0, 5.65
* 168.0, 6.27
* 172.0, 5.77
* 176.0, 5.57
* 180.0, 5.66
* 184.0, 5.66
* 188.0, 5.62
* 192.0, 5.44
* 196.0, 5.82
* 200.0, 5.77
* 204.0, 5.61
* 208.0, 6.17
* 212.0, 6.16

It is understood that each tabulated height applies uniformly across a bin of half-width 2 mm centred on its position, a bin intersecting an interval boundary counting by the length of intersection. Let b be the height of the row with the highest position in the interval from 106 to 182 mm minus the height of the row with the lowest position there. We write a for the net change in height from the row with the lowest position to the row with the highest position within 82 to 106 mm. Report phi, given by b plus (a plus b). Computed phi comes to -0.3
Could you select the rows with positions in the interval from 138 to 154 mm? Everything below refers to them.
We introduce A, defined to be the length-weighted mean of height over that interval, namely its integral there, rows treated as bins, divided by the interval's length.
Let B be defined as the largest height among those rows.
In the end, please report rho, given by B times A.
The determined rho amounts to 37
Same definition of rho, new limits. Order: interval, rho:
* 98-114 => 46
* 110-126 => 48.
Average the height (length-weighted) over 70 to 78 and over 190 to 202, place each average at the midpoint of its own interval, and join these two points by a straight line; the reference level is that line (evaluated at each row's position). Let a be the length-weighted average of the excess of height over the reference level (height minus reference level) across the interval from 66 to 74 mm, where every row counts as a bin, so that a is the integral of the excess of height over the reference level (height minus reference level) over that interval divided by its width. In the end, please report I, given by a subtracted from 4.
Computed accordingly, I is 3.7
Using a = 0.3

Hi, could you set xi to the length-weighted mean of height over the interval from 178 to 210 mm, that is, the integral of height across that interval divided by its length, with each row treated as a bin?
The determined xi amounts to 5.7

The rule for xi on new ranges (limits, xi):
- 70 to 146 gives 6.2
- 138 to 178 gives 5.9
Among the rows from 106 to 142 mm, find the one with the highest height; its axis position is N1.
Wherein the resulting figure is 120.0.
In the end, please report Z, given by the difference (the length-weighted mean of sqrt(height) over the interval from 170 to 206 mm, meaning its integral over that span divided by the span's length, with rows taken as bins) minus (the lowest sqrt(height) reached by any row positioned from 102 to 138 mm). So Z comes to -0.09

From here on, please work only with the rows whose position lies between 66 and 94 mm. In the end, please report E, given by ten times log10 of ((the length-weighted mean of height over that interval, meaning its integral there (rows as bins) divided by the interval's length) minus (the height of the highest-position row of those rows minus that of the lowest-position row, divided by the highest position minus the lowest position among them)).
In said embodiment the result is 7.71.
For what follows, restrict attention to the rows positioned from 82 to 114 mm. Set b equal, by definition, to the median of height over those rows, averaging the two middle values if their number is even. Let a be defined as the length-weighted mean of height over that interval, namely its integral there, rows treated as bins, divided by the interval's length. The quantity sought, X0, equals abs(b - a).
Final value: 0.051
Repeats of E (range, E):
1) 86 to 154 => 7.99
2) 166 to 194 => 7.59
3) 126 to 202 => 7.75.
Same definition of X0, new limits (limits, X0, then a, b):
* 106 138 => 0.025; 6.6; 6.7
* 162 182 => 0.124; 5.8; 5.7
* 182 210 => 0.067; 5.7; 5.7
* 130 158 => 0.013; 6.1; 6.1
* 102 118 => 0.030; 6.6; 6.5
